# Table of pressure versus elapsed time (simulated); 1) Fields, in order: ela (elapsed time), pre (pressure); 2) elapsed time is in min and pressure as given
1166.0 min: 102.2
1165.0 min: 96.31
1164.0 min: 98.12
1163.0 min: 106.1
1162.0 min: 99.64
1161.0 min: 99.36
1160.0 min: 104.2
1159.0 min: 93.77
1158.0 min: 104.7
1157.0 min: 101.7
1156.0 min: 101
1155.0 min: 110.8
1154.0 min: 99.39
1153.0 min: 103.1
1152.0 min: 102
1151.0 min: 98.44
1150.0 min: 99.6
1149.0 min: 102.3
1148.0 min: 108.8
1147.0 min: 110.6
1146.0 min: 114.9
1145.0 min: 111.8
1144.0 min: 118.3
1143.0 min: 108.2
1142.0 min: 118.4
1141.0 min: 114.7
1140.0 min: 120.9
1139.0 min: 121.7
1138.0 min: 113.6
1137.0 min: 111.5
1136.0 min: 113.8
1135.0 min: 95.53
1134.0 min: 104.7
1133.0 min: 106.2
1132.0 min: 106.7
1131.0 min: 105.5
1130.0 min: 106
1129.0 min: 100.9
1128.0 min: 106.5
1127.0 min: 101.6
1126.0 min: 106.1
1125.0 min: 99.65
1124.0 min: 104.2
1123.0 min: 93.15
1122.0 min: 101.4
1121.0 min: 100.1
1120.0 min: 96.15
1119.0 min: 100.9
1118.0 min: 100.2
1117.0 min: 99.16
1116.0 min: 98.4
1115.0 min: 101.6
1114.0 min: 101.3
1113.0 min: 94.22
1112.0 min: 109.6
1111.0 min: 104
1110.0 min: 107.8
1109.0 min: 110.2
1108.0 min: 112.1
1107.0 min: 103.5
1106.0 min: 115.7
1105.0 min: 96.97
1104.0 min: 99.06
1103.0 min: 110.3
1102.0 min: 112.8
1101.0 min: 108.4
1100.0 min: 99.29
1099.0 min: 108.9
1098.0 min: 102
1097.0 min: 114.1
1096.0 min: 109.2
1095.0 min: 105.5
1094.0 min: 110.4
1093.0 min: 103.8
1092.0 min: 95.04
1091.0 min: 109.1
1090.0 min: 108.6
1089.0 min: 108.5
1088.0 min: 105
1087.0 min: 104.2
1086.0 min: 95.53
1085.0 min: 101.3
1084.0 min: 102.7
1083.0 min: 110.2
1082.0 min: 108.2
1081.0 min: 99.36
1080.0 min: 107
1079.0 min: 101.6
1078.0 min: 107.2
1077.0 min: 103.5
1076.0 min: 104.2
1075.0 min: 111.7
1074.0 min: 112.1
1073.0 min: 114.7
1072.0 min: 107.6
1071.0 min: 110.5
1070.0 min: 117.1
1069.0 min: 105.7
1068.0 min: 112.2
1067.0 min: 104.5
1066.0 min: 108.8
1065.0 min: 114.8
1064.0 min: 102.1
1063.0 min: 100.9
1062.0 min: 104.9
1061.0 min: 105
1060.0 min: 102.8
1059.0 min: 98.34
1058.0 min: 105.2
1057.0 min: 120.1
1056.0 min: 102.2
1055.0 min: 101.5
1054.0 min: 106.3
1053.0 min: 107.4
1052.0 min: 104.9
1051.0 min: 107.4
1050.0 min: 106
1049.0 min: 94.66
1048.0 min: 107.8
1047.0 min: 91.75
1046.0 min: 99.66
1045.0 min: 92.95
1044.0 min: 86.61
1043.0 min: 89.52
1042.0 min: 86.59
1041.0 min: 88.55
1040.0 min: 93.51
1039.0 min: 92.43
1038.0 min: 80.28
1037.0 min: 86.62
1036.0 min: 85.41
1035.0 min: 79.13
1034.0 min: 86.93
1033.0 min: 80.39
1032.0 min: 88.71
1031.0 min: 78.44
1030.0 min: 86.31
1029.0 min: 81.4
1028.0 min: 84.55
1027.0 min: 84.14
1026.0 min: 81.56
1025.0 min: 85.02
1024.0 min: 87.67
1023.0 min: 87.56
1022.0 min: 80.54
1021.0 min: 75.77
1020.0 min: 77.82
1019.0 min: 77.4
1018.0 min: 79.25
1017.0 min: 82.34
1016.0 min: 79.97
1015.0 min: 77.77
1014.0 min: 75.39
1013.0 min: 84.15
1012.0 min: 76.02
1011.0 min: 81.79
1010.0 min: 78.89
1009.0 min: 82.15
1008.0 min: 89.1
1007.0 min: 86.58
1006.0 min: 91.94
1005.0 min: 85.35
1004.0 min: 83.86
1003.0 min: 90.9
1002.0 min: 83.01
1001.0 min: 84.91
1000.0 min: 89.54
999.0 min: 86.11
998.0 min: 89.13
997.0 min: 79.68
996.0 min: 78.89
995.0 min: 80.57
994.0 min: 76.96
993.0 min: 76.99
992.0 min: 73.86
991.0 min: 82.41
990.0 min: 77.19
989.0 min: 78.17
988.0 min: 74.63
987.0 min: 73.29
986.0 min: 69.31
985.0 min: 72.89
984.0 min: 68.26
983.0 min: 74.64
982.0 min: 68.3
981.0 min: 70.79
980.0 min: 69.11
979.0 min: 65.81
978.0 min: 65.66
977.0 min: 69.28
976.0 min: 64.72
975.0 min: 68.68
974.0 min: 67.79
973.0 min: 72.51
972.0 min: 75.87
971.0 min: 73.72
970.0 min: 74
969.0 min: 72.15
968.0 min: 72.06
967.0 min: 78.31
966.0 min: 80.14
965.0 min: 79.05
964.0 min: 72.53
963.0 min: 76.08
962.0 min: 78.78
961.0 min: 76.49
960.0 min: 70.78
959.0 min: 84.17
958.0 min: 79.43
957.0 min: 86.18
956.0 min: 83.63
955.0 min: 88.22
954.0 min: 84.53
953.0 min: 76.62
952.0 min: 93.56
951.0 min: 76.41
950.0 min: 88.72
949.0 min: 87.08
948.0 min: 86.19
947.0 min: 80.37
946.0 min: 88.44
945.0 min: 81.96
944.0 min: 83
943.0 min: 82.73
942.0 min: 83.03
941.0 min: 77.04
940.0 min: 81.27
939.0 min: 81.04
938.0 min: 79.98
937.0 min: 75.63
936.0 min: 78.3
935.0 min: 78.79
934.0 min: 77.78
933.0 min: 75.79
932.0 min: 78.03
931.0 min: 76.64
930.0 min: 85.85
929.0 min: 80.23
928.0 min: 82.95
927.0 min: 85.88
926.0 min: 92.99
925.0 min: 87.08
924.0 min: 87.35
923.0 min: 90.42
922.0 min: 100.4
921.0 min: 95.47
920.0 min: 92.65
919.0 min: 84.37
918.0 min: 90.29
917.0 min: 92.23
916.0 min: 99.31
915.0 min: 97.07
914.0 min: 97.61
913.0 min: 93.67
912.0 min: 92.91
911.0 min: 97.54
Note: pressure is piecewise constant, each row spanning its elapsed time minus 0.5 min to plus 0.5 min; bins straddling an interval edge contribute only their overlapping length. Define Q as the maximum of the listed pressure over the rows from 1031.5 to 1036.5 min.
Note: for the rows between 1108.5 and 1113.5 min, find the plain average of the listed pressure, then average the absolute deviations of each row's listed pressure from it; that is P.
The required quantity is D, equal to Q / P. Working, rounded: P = 4.8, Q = 88.71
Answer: 18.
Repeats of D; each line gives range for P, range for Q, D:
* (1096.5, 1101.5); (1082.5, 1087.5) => 23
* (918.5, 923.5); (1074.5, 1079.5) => 26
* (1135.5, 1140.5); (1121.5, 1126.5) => 27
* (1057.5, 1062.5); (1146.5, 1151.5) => 52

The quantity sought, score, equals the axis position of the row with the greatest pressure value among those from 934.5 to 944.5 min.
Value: 942.0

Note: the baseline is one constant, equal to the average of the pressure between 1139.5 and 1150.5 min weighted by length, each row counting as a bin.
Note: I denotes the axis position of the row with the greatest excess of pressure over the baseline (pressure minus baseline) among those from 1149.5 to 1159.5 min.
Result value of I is 1155.0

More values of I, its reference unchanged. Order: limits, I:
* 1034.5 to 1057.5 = 1057.0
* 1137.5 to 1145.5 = 1139.0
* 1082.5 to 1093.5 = 1083.0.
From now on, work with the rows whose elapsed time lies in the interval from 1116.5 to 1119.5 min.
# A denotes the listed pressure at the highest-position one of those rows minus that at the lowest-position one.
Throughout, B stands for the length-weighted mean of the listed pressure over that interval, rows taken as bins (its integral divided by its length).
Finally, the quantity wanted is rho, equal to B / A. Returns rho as 58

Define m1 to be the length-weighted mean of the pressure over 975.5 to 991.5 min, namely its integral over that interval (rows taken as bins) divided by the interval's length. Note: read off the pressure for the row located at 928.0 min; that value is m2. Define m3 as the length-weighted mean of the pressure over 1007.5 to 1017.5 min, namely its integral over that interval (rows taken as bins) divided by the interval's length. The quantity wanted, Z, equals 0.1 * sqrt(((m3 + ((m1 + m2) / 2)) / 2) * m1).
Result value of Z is 7.5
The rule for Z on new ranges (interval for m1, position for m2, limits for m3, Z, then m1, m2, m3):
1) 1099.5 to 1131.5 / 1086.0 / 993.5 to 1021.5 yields 9.7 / 103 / 95.53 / 82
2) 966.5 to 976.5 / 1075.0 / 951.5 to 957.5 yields 8.0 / 72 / 111.7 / 85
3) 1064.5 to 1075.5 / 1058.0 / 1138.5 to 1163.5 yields 10.9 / 111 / 105.2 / 107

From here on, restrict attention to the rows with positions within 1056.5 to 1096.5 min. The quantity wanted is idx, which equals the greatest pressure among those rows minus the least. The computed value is 25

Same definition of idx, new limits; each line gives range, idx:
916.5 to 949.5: 25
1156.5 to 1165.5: 12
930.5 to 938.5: 4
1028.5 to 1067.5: 42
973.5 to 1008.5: 27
